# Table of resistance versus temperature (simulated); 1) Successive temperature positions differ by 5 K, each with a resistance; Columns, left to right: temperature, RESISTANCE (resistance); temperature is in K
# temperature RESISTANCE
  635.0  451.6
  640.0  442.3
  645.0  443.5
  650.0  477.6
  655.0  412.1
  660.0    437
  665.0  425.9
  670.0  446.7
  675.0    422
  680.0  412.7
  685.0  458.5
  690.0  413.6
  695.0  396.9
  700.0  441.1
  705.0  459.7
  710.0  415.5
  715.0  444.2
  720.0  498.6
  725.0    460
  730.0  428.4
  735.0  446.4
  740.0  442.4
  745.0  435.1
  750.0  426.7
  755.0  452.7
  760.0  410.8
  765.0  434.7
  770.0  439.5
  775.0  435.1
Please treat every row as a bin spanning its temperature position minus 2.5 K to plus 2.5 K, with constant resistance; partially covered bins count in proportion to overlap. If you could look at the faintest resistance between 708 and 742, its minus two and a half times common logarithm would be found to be -6.546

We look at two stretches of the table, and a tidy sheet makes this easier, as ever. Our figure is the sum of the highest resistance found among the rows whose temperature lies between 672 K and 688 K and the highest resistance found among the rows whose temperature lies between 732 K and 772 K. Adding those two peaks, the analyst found 911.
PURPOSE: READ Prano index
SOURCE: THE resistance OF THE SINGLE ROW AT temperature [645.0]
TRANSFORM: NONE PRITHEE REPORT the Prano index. 443.5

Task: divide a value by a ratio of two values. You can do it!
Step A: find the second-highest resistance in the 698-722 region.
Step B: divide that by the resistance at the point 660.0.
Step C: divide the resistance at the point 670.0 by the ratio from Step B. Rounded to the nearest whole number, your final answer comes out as 425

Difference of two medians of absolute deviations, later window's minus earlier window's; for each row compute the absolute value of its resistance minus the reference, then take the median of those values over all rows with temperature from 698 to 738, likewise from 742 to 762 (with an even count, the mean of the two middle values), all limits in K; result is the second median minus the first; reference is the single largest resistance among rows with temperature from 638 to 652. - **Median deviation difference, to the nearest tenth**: 14.4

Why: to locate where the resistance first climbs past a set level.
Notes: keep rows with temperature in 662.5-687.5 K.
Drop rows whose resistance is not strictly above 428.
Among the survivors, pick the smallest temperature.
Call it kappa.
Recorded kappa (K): 670.0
